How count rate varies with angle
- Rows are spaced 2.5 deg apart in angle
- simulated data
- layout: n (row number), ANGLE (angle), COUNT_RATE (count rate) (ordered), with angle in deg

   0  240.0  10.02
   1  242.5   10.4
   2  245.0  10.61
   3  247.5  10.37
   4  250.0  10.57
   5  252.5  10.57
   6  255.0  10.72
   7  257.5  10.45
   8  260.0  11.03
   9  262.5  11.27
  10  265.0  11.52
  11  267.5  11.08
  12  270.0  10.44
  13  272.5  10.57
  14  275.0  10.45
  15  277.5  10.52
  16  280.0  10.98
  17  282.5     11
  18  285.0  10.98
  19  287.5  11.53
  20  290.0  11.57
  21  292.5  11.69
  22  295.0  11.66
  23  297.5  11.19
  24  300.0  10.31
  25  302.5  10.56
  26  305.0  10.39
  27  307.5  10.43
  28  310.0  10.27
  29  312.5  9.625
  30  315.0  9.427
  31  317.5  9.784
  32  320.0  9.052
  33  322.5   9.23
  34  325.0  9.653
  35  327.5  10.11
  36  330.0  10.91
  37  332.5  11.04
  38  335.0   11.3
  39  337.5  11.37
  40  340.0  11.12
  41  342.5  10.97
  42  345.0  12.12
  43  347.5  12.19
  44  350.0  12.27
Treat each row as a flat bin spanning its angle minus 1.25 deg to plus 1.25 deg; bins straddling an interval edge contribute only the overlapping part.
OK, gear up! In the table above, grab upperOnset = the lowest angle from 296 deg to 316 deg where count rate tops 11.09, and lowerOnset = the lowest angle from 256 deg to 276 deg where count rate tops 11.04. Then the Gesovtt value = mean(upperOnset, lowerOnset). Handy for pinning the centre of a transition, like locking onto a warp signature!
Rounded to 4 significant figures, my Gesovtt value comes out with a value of 280.0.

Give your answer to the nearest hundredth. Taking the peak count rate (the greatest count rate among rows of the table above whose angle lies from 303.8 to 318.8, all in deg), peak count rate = 10.43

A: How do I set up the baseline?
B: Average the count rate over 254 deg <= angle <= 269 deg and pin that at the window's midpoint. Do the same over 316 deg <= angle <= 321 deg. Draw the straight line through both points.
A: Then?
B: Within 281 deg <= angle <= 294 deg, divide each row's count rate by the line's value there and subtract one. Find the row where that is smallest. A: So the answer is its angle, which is 282.5 deg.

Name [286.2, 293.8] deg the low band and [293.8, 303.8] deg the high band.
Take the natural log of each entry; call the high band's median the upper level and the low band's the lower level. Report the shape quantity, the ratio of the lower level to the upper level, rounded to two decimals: 1.03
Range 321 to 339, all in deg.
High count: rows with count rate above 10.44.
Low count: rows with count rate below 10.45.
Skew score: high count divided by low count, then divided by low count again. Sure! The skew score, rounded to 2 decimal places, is 0.44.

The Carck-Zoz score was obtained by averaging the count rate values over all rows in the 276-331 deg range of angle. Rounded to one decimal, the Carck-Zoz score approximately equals 10.5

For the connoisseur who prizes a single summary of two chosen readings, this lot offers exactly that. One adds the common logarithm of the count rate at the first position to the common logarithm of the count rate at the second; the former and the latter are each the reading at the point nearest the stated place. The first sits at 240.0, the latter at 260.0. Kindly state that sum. 2.04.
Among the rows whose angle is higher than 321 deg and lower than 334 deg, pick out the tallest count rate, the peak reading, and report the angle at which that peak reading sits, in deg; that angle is 332.5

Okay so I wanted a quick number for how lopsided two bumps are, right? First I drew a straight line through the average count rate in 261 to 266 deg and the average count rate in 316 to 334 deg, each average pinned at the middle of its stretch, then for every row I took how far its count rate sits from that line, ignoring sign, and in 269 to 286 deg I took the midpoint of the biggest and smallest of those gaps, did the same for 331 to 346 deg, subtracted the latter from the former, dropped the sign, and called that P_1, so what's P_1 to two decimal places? 1.51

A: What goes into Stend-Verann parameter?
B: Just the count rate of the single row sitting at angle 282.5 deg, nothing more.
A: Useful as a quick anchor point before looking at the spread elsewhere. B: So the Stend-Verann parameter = 11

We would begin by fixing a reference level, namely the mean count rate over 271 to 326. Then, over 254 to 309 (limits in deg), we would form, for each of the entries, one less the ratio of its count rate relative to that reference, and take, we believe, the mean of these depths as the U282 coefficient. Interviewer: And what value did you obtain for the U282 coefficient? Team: -0.04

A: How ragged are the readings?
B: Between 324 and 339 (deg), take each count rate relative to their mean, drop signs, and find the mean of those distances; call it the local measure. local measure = 0.57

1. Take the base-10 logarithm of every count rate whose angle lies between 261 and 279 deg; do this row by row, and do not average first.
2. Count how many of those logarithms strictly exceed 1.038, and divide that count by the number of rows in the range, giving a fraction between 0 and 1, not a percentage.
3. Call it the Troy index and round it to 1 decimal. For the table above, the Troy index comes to 0.4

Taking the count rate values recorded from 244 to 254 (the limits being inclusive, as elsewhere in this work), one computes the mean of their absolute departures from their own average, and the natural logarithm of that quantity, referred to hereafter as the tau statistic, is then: -2.5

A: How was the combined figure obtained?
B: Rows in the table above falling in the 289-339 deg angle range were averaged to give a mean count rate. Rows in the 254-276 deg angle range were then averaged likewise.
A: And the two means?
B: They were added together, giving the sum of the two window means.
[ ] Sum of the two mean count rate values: 21.32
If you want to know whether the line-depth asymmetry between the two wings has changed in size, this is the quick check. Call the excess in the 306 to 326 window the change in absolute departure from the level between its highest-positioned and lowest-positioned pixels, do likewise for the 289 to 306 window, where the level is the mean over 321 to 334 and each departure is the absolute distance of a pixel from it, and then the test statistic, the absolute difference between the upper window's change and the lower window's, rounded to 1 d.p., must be 1.5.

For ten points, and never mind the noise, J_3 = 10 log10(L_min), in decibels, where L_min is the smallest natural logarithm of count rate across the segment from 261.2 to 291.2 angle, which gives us 3.70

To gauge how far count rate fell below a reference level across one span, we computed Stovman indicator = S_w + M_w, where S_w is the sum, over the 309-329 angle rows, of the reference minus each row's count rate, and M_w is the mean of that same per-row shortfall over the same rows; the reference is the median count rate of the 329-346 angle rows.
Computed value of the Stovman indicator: 13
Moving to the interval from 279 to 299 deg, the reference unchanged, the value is -2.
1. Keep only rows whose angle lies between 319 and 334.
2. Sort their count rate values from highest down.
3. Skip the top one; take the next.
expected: 10.91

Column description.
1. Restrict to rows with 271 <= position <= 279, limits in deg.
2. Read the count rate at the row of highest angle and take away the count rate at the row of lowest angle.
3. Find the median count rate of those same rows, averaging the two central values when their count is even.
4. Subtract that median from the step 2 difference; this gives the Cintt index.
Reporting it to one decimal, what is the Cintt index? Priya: -10.6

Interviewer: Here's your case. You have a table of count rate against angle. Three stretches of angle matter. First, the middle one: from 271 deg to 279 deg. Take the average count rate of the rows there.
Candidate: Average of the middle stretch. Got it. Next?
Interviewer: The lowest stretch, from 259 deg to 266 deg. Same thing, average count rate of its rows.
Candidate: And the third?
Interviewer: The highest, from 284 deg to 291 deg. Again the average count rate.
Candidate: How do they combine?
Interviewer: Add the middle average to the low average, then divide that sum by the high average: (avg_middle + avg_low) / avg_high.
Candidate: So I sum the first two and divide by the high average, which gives 1.9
